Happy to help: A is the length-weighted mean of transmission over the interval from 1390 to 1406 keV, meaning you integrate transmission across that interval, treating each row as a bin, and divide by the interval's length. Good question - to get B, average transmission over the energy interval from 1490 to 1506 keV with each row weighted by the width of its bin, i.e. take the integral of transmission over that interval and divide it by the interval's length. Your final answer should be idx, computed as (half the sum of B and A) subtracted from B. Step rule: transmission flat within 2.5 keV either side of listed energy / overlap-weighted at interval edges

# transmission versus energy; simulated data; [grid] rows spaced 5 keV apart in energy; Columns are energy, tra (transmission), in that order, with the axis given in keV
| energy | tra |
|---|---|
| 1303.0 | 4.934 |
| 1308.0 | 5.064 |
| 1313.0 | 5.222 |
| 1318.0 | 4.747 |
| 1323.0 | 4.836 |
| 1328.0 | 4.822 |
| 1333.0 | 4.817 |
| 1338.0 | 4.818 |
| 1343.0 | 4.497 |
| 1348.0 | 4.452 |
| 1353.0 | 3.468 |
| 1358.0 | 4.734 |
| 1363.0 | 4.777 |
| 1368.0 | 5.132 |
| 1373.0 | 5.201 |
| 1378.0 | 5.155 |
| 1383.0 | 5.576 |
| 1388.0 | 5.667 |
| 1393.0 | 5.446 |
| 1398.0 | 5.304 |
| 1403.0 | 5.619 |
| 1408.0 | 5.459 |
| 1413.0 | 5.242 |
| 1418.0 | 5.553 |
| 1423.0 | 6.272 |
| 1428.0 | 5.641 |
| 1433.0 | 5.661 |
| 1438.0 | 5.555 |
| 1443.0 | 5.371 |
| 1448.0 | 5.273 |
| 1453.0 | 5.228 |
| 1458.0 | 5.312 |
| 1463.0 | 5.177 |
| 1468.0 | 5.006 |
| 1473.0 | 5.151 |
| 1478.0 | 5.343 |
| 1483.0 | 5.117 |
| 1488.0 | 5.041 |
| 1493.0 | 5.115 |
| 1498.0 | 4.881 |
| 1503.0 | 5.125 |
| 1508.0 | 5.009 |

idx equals -0.212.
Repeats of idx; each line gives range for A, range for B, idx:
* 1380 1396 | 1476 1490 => -0.188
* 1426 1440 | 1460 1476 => -0.248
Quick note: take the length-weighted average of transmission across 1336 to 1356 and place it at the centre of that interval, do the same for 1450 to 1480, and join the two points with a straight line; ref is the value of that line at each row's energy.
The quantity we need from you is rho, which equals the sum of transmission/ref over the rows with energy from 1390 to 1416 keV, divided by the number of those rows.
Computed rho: 1.14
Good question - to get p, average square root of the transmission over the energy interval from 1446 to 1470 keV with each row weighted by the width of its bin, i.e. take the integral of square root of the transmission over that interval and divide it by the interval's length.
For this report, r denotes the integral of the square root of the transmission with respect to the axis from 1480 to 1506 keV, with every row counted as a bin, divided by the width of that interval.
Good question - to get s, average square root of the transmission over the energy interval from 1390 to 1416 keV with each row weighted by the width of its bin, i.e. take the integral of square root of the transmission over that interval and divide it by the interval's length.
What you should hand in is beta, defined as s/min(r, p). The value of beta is 1.04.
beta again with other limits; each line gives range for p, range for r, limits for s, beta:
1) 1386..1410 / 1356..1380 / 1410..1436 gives 1.06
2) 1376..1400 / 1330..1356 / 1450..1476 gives 1.08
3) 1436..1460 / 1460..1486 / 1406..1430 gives 1.04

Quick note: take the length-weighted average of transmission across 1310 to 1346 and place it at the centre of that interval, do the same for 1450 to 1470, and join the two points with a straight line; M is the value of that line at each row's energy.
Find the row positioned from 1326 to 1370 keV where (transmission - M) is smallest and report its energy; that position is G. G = 1353.0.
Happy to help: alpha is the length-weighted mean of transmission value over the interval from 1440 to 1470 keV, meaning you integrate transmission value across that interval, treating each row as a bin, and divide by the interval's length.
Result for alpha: 5.2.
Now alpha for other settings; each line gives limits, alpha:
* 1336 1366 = 4.5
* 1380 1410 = 5.5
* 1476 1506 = 5.1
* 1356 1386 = 5.1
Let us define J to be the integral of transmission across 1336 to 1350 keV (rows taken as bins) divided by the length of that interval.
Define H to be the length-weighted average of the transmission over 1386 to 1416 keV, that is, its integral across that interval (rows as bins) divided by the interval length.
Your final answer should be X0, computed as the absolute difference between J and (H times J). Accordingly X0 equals 20.4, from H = 5.5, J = 4.59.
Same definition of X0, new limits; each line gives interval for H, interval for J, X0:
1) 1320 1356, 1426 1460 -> 19.2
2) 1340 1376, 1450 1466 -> 18.9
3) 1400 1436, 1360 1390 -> 24.2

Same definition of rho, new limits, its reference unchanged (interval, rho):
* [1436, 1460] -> 1.05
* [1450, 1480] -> 1.00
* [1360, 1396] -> 1.16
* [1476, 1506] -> 0.95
